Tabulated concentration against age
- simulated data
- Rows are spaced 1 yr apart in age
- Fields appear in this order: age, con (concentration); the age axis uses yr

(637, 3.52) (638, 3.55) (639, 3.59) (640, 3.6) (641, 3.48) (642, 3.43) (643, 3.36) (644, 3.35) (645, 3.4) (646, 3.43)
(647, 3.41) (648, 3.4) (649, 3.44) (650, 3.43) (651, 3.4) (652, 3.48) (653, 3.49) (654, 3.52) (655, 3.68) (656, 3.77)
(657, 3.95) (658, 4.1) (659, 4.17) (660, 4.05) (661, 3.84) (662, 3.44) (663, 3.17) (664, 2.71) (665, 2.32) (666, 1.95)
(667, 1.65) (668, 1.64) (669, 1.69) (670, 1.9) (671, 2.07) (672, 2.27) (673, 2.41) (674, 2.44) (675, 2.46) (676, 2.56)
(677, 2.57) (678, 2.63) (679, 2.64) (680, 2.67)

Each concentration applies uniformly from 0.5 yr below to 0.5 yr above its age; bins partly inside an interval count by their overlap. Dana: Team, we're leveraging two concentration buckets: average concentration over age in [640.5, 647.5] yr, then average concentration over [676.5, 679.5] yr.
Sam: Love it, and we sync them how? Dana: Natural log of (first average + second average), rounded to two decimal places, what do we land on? 1.80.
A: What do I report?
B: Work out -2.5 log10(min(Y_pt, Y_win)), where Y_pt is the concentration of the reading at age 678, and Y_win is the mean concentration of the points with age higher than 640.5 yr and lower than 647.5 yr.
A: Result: -1.0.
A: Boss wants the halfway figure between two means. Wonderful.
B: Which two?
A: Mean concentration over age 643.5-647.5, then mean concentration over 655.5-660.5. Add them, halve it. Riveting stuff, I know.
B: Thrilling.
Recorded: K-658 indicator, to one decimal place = 3.7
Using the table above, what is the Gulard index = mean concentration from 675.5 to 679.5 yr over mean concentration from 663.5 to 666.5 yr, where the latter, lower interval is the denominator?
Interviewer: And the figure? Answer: 1.12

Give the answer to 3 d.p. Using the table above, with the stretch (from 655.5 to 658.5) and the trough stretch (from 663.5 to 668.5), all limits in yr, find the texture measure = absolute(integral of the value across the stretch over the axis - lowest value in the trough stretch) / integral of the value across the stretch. 0.861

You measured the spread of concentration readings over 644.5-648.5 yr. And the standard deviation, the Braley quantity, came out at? 0.01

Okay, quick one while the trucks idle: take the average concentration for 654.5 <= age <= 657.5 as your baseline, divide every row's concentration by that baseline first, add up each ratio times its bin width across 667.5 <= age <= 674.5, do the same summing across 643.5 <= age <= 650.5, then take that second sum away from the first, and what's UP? -2.5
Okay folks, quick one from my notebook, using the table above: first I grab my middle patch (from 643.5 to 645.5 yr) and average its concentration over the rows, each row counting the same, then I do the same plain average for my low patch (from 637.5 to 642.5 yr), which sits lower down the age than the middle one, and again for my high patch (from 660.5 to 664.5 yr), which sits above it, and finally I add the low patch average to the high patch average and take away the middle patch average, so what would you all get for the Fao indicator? 3.4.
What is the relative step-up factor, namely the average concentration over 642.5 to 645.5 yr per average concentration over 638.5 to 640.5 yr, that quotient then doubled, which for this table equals 1.87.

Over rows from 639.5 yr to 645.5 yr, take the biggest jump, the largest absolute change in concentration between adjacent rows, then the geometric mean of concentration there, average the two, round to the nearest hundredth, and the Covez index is 1.78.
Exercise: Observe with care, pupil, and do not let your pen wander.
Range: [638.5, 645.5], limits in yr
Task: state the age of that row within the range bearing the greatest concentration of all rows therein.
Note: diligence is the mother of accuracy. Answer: 640 yr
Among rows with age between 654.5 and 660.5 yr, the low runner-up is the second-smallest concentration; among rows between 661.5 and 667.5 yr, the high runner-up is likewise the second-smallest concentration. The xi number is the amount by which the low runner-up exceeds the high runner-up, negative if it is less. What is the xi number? 1.8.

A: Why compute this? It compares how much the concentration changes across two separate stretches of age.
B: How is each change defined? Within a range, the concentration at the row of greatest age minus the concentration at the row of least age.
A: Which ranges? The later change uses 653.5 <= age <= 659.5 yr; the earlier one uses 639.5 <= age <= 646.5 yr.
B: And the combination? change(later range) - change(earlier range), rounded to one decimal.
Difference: 0.8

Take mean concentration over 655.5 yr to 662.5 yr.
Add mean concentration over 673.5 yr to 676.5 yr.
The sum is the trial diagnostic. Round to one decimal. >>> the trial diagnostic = 6.4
